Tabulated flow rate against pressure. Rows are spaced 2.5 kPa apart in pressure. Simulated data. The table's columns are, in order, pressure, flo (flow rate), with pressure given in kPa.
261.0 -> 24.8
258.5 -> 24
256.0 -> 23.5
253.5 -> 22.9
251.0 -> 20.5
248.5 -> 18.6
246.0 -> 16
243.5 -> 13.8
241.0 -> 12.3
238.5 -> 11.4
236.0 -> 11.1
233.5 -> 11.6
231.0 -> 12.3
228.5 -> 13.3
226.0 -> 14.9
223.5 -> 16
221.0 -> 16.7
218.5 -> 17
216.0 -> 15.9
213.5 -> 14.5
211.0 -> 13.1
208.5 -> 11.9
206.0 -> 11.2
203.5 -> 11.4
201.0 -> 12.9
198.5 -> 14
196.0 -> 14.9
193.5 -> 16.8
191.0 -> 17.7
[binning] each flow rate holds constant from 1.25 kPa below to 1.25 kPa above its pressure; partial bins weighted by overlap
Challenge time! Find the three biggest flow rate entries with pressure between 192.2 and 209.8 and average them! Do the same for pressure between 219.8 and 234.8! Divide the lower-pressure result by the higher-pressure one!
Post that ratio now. 1.0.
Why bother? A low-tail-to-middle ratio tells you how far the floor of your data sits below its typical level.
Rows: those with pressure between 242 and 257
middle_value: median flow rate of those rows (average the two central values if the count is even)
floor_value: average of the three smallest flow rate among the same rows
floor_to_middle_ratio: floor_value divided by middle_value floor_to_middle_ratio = 0.83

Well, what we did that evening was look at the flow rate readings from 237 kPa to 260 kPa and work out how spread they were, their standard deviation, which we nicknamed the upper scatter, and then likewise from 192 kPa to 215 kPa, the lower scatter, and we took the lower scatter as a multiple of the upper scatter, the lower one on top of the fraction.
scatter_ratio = 0.37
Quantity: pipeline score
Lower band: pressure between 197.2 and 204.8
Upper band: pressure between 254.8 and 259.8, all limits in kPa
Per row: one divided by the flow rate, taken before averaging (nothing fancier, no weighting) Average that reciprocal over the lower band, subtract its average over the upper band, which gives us 0.037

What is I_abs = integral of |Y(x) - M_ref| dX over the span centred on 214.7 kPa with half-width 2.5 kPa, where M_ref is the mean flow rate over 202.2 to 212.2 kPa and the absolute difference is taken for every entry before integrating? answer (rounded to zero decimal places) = 16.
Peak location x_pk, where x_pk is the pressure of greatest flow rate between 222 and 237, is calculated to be 223.5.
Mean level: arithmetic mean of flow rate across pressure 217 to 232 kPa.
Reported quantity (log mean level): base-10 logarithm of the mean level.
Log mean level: 1.18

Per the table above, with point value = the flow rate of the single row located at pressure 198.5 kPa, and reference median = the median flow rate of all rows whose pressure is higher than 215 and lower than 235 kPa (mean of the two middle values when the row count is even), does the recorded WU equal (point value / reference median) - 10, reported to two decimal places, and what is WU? -9.09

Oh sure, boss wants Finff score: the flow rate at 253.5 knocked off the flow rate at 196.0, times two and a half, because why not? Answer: -20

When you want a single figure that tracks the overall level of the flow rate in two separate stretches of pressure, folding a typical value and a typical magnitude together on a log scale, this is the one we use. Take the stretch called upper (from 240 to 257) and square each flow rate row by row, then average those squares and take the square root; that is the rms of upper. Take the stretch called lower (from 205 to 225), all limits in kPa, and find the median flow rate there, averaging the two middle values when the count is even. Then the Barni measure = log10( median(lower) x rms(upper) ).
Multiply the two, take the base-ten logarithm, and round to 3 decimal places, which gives 2.453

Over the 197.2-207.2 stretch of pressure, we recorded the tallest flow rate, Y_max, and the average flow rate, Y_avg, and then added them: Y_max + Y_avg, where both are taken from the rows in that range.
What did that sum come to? 26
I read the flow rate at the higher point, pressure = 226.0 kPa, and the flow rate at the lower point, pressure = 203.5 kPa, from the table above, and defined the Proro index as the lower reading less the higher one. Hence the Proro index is -3.5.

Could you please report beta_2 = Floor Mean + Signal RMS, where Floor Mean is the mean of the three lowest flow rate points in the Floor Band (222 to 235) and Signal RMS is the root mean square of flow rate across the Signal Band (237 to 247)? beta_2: 25.9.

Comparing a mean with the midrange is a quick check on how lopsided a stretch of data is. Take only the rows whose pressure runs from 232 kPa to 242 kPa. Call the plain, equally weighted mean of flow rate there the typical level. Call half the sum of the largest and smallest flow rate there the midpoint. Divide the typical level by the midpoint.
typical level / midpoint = 0.991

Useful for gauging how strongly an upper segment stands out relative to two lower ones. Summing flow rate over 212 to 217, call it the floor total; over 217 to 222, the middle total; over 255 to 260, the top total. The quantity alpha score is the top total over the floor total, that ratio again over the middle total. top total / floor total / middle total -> 0.046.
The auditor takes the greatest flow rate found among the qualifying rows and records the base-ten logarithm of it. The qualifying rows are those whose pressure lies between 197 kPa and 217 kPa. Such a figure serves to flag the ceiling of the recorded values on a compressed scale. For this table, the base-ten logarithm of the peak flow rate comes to 1.20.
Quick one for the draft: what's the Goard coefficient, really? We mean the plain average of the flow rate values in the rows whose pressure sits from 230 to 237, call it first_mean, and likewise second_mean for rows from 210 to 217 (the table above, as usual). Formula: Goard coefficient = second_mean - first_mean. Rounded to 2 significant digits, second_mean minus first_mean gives 2.8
